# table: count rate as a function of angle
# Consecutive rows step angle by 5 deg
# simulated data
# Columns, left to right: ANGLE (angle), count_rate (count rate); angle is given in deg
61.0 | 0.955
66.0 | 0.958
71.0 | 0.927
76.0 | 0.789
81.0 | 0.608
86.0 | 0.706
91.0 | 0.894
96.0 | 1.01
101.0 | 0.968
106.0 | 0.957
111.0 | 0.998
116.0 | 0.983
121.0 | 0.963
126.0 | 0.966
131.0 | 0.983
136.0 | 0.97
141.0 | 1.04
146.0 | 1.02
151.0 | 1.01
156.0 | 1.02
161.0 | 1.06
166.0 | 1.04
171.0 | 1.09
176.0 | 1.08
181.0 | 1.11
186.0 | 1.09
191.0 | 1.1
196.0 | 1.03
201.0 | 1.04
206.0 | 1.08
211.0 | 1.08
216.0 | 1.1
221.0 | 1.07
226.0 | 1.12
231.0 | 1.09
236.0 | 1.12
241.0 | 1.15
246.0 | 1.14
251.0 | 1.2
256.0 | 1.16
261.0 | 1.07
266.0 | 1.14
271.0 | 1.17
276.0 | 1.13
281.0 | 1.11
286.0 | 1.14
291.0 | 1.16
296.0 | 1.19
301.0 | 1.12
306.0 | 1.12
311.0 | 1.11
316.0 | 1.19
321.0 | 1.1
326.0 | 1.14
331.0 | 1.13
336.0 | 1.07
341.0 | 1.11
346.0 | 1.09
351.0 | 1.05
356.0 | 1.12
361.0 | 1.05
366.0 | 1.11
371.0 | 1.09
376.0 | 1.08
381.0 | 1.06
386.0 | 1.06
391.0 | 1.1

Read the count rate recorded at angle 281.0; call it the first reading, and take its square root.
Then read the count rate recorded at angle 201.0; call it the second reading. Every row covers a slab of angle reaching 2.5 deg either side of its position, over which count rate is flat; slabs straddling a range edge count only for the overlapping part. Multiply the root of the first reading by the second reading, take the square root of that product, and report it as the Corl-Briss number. 1.05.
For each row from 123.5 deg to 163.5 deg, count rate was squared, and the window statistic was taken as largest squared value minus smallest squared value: 0.19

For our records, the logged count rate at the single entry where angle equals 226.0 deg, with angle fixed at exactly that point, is 1.12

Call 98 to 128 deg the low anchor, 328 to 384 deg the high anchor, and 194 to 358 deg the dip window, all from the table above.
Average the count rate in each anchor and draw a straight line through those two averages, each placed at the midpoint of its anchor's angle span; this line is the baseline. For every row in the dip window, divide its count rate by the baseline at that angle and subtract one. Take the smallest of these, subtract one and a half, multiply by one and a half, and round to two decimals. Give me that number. -2.30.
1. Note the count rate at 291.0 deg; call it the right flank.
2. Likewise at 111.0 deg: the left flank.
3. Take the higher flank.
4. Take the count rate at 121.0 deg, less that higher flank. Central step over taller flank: -0.20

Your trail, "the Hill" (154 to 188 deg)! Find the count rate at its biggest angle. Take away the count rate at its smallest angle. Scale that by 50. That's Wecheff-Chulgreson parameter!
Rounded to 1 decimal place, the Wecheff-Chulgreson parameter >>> 3.5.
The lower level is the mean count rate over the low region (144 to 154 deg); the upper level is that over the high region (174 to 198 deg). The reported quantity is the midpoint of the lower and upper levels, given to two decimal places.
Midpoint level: 1.05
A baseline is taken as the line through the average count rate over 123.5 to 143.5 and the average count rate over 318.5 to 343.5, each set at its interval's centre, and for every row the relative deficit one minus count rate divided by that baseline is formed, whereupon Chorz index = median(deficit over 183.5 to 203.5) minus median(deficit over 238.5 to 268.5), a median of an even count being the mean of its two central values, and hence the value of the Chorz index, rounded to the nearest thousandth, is 0.046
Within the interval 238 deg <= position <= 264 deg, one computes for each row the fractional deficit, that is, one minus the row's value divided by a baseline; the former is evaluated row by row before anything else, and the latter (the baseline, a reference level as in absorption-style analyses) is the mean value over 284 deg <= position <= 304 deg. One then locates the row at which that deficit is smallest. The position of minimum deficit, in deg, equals 251.0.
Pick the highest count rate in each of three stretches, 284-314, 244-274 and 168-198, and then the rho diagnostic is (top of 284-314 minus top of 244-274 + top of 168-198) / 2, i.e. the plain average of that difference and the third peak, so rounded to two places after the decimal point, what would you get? 0.55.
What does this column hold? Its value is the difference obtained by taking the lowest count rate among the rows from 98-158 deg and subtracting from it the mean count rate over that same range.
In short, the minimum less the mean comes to -0.033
